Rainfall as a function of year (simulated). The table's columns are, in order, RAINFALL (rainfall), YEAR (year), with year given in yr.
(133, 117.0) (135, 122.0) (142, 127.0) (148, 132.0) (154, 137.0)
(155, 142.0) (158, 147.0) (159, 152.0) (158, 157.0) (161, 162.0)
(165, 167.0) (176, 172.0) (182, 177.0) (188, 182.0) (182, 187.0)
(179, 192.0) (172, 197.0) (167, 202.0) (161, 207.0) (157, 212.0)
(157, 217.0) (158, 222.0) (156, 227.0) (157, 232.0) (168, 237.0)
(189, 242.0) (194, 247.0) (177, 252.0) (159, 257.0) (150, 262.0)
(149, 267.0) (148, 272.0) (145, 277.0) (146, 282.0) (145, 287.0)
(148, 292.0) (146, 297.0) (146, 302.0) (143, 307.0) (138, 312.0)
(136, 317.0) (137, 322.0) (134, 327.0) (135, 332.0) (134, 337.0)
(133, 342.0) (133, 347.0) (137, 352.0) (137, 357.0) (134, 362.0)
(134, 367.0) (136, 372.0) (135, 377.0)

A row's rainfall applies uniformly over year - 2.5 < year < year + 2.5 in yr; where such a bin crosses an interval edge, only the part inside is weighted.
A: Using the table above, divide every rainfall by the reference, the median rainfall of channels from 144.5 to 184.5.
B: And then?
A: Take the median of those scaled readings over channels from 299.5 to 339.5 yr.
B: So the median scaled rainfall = 0.84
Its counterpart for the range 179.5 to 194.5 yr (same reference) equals 1.12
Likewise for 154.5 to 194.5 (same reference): 1.09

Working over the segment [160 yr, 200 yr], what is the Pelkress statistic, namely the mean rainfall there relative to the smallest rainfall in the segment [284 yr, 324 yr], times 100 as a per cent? 129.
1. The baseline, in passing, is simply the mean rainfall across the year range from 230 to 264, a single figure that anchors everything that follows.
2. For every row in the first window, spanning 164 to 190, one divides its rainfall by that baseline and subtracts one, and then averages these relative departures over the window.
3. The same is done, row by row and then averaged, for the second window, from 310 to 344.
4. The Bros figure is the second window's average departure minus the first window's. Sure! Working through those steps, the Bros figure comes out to -0.25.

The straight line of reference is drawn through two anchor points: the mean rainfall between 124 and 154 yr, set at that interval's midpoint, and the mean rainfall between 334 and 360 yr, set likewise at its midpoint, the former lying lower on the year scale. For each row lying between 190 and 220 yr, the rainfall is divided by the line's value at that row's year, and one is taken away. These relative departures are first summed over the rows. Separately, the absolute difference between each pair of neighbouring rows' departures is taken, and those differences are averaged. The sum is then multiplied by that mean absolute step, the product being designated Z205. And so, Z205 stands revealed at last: 0.021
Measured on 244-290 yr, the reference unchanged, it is 0.041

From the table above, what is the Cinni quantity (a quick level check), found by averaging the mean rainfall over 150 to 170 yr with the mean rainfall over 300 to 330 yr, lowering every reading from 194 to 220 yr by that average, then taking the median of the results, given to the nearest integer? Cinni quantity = 11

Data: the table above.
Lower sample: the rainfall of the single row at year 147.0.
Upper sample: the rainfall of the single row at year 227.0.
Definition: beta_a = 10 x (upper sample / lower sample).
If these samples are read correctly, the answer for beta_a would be 9.9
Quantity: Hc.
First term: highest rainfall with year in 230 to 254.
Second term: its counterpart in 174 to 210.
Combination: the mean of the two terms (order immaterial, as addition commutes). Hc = 191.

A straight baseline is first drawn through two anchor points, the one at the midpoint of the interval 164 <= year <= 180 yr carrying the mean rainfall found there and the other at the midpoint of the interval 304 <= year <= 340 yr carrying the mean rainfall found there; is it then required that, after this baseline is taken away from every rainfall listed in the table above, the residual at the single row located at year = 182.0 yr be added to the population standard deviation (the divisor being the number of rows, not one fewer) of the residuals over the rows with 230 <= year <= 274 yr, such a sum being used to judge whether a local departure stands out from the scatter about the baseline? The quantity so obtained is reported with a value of 31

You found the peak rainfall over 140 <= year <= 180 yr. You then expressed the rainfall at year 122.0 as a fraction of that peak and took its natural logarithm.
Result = -0.299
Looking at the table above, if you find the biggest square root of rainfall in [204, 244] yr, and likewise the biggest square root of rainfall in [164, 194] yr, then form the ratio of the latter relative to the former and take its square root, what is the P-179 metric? 1.00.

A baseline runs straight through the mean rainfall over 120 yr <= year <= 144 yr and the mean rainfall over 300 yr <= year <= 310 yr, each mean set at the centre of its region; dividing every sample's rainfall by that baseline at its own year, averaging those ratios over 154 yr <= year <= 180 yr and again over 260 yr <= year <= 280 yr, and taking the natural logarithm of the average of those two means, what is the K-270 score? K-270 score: 0.08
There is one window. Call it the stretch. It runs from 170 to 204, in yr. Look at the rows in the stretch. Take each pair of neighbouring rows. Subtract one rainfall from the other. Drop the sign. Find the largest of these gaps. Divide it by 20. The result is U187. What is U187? 0.35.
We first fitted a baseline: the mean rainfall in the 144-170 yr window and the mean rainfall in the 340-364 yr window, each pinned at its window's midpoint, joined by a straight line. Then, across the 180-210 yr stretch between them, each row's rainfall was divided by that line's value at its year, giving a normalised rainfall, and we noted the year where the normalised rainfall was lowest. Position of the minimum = 207.0 yr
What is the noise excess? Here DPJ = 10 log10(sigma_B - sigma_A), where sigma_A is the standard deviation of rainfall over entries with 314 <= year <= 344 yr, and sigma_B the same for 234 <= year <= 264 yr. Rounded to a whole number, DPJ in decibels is 12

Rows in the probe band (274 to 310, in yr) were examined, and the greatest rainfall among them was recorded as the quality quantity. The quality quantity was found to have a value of 148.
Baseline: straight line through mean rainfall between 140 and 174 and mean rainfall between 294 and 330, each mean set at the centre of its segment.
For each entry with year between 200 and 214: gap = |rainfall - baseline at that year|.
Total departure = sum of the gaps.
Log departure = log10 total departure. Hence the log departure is 1.3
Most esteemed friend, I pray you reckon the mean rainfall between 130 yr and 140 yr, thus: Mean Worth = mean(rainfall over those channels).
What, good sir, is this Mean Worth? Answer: 151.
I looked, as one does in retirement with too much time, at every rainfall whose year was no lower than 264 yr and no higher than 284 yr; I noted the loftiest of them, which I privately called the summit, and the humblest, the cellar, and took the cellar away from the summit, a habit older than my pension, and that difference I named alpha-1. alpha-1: 4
